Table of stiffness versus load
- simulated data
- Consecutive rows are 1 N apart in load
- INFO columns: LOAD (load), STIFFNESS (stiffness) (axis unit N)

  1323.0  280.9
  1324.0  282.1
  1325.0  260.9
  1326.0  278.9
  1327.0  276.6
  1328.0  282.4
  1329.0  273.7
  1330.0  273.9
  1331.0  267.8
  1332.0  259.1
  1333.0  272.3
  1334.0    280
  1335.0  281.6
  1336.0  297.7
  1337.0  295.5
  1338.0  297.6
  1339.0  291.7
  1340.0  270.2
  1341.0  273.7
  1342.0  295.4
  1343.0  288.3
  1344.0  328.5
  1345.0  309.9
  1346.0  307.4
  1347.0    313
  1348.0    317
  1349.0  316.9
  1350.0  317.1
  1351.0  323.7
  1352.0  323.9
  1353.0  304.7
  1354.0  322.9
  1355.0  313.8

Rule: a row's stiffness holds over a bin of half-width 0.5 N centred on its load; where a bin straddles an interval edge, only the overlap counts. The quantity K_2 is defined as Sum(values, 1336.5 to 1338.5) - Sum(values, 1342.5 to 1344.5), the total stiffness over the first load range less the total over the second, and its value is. -24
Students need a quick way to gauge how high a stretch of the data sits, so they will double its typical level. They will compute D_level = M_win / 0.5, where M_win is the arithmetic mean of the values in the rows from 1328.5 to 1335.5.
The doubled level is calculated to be 545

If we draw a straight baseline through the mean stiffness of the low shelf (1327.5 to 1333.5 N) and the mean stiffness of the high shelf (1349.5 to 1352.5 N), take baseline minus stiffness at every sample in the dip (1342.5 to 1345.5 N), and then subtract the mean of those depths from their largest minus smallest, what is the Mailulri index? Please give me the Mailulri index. 42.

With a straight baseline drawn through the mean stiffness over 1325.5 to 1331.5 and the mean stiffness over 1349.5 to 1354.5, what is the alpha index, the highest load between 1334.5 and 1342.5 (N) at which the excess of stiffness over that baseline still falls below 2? 1342.0 N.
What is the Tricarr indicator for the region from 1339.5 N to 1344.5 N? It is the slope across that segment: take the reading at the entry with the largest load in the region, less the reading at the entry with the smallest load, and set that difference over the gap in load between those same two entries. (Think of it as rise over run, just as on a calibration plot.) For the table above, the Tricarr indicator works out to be 15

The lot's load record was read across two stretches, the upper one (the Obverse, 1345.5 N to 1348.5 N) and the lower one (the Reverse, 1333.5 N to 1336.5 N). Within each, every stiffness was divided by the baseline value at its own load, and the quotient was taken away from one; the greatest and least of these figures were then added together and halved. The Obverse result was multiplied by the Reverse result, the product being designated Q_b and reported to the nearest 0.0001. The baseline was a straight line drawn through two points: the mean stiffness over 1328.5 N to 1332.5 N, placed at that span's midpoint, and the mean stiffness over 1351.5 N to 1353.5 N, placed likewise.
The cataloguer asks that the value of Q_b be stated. 0.0012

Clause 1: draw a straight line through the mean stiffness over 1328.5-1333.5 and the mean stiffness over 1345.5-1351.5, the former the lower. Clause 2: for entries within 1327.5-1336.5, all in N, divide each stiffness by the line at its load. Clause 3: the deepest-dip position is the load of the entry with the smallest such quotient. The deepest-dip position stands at 1332.0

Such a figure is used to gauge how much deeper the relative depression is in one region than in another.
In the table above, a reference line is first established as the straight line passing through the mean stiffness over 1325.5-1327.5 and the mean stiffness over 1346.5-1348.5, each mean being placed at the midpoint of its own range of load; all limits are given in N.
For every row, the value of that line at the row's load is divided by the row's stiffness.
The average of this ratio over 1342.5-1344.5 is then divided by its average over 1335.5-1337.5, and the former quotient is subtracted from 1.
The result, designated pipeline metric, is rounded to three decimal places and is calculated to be -0.006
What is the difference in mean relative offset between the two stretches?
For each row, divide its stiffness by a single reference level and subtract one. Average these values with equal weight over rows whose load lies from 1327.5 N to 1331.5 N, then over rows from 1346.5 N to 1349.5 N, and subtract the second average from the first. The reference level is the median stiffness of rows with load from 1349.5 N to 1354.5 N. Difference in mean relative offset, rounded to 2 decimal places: -0.13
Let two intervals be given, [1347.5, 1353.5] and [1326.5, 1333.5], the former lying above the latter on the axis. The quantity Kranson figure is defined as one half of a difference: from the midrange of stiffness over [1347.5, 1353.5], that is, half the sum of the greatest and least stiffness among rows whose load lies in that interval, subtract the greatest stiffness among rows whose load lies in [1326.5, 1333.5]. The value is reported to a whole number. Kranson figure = 16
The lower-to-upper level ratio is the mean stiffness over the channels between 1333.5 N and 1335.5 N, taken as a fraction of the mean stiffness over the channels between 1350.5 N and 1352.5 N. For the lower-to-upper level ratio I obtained 0.87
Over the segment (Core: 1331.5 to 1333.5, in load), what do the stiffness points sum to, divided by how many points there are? 266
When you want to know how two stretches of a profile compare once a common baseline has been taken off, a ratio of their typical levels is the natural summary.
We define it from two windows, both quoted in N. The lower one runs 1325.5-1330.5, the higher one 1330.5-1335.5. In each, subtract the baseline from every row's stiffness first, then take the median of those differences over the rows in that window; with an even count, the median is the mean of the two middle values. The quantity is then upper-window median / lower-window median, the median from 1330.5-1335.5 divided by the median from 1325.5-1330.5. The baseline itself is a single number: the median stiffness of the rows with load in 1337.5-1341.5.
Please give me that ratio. 2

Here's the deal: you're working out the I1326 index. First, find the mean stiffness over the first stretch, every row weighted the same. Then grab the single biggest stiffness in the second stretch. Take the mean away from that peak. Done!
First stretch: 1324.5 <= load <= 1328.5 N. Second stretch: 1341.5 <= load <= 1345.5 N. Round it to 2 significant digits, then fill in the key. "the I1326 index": 54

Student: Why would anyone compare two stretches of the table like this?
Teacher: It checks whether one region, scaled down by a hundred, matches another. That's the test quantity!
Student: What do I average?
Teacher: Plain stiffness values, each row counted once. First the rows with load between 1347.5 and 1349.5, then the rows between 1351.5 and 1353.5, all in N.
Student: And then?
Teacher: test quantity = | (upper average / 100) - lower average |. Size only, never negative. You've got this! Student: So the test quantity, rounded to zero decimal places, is 314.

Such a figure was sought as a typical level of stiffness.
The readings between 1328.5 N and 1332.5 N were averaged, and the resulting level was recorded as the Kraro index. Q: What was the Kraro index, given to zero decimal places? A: 269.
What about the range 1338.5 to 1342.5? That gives 283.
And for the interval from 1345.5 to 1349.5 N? 314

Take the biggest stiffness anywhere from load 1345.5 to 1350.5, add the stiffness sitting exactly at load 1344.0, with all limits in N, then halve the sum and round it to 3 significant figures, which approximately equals 323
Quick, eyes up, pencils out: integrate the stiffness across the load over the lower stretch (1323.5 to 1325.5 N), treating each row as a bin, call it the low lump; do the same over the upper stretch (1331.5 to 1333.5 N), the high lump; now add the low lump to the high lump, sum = 1074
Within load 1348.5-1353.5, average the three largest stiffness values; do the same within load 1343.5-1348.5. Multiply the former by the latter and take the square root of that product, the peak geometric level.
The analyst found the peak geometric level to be 321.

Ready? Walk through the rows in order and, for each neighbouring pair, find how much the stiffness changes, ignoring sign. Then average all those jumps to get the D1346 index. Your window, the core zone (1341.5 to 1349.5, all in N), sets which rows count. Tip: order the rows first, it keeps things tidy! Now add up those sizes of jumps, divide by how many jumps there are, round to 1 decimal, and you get 11.2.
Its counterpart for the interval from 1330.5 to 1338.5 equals 7.4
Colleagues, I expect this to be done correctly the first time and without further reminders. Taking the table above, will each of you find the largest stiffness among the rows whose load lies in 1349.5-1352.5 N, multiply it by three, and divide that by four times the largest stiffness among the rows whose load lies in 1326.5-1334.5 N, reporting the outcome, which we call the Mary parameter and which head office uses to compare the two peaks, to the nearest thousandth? 0.860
